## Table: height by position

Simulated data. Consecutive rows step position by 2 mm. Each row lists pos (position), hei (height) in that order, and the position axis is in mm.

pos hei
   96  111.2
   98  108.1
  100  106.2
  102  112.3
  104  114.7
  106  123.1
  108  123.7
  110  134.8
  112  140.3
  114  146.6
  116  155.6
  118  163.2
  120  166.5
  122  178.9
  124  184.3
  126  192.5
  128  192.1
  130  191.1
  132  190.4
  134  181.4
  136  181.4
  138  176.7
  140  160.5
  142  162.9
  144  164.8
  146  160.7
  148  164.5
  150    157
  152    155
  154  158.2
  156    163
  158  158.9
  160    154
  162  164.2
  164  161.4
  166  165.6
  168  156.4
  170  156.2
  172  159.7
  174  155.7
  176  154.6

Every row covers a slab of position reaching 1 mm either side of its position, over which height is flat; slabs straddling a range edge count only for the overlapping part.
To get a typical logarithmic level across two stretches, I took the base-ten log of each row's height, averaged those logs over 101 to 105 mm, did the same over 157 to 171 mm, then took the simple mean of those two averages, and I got 2.13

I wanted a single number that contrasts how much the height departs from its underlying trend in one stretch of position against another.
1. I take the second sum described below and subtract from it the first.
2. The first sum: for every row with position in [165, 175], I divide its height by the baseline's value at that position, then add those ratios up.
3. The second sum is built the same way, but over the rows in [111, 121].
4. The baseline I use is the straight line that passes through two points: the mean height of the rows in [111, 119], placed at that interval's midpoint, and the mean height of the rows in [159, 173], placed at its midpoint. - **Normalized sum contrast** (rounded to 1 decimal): 0.1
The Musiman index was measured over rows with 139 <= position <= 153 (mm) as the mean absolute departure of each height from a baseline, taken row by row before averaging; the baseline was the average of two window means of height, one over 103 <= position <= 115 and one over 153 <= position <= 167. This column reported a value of 15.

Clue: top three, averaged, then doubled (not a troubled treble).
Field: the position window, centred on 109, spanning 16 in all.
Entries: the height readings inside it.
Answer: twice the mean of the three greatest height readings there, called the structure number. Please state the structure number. 295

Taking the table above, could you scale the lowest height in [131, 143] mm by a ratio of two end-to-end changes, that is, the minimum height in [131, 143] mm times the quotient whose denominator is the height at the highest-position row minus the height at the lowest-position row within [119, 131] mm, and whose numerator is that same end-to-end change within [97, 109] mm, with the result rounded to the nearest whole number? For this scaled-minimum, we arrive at 102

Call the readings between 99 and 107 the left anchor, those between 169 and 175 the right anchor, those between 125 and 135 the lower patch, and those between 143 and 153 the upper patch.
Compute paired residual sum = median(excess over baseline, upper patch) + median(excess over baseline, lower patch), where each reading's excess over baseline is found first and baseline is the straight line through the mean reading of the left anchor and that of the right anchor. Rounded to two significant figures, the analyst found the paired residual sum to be 80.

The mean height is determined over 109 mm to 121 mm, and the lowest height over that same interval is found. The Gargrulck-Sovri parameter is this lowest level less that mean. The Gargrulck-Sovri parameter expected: -16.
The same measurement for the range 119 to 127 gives -14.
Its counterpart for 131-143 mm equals -15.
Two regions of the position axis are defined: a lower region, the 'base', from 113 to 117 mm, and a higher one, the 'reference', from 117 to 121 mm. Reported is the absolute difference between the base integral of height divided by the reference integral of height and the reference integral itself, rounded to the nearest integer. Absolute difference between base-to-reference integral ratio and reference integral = 658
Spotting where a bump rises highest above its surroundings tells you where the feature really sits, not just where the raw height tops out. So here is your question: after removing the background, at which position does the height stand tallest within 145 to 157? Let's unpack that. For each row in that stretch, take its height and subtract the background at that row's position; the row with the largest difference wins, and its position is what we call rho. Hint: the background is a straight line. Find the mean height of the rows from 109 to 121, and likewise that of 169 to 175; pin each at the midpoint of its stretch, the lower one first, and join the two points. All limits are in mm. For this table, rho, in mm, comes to 148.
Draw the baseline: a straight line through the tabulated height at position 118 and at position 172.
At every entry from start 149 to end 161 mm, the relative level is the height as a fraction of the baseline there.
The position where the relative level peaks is 156 mm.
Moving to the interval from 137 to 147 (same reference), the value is 138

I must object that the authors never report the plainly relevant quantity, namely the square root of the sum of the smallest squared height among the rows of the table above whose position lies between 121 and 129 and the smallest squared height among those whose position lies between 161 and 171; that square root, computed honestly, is 237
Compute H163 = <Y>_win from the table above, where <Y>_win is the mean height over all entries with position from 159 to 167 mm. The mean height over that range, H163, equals 161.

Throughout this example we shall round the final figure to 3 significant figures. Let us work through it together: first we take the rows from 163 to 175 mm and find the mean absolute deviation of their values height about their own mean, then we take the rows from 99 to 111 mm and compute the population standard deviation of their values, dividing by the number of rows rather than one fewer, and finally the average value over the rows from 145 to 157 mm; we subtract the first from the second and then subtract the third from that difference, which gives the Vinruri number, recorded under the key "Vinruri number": -154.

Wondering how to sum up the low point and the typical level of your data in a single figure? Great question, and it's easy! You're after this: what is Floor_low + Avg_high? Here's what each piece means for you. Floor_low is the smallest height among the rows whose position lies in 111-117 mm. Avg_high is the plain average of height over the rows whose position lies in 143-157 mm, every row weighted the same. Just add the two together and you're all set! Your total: 301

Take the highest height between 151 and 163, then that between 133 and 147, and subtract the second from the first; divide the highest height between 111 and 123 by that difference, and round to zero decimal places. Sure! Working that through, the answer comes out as -10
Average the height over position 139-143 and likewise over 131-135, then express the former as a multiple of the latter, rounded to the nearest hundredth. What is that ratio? 0.87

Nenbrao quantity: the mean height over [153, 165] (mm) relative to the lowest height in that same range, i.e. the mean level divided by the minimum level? 1.04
